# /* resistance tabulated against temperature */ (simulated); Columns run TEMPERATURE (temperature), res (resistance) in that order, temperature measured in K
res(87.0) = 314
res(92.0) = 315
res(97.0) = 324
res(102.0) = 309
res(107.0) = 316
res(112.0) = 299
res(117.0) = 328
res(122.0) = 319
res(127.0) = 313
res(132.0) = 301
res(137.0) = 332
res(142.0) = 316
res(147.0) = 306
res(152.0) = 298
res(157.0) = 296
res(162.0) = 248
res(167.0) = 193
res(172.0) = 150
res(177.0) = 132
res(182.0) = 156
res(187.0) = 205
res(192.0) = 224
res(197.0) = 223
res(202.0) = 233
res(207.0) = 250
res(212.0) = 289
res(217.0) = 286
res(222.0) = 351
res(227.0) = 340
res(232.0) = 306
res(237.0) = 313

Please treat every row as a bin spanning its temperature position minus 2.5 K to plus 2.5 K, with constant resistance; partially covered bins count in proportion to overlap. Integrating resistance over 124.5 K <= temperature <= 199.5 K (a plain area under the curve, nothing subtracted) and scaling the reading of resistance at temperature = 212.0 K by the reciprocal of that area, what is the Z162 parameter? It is 0.0157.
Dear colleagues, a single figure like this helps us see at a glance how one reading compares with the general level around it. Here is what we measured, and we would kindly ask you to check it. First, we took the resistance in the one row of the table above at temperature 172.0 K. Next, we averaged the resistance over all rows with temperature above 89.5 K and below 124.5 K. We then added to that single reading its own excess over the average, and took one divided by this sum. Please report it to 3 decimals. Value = -0.064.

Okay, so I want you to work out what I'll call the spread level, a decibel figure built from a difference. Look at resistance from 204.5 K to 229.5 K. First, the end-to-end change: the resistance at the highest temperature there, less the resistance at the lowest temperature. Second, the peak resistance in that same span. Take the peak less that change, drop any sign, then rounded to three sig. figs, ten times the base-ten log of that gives 24.2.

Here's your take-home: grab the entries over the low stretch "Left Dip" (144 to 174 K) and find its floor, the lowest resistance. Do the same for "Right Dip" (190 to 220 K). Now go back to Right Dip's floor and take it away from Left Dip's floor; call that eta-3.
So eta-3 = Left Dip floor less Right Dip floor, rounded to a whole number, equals -73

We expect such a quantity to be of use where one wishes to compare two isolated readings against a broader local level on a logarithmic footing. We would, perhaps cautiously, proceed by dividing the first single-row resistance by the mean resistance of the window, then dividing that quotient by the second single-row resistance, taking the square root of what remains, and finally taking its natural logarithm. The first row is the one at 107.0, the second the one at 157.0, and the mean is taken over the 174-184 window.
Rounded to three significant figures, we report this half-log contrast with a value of -2.45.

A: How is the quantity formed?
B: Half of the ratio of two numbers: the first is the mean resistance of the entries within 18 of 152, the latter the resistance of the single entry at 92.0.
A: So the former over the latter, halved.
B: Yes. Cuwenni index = 0.45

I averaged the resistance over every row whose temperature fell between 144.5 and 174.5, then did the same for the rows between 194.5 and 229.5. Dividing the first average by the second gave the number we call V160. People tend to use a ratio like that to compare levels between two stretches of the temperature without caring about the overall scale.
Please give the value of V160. 0.9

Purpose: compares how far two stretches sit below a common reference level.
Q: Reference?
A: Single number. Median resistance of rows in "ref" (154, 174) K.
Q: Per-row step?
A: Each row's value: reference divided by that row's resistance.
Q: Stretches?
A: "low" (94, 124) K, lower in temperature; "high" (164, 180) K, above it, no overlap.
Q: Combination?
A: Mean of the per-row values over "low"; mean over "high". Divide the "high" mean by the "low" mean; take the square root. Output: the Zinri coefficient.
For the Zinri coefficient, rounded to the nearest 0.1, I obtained 1.4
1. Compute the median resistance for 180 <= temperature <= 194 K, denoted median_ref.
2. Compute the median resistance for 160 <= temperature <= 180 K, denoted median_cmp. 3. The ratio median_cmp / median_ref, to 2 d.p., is 0.84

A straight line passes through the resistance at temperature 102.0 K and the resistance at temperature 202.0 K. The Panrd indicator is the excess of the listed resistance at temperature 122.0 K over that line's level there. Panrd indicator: 25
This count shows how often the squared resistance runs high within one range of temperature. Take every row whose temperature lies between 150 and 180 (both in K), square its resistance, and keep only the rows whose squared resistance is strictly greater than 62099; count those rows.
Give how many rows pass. 2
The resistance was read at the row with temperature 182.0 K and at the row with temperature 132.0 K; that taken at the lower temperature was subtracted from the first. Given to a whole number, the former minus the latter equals -145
